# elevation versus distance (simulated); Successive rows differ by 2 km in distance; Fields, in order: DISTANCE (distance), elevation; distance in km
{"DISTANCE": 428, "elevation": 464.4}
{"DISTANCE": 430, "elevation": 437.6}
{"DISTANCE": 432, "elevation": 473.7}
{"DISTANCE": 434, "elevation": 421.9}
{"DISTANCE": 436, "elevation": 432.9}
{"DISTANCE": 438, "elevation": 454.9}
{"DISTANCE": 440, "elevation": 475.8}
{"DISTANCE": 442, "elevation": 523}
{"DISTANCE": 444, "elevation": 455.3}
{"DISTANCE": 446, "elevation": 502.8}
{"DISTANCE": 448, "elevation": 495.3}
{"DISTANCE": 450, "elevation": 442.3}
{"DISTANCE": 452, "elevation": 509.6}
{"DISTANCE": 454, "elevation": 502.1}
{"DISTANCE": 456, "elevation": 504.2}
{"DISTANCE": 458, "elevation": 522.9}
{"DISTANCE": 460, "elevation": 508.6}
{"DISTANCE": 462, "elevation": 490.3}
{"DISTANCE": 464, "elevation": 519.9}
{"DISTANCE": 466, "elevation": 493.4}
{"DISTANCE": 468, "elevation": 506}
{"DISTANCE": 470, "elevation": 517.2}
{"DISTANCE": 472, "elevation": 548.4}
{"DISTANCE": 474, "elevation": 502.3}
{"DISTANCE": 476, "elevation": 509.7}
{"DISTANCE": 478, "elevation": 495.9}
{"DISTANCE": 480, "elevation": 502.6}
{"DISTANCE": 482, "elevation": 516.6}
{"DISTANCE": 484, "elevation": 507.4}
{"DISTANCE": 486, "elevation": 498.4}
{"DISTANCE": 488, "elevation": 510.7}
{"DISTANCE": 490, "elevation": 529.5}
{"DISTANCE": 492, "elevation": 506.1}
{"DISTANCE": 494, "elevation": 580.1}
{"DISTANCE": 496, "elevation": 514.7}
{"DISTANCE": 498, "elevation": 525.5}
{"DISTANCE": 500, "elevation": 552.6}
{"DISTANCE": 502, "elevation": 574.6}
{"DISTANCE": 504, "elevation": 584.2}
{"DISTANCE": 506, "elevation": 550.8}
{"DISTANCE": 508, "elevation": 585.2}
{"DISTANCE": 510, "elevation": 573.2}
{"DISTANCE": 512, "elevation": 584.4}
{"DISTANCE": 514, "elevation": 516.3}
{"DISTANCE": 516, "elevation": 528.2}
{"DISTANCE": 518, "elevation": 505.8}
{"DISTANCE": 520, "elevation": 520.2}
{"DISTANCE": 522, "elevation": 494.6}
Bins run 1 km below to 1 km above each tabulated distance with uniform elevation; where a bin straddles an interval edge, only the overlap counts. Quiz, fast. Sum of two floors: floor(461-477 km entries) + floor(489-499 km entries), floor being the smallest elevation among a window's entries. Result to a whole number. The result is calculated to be 996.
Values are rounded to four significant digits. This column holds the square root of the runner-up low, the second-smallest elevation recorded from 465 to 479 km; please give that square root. 22.27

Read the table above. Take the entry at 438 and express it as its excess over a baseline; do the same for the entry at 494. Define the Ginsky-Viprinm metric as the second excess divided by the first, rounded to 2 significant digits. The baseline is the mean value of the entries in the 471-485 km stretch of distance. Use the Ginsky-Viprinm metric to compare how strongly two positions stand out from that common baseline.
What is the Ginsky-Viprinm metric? -1.2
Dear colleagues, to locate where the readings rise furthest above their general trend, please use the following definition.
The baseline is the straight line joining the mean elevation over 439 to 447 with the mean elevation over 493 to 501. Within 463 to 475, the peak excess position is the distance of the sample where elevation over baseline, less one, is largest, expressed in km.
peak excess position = 472 km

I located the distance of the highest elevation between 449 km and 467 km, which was 458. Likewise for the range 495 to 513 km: 508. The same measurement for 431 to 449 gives 442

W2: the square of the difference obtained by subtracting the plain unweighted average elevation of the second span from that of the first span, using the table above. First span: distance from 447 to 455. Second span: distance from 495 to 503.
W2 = 2973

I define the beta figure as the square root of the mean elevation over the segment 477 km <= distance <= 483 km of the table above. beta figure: 22.5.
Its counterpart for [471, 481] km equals 22.6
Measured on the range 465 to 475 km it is 22.7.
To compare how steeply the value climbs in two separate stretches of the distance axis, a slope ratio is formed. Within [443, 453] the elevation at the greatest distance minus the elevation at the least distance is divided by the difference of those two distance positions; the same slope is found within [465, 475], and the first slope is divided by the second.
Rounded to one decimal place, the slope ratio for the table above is 6.1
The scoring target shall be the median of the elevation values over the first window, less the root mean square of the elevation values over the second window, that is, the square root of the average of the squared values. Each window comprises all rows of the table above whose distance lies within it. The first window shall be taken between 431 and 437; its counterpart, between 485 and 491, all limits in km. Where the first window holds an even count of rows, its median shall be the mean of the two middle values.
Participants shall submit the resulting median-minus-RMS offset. -80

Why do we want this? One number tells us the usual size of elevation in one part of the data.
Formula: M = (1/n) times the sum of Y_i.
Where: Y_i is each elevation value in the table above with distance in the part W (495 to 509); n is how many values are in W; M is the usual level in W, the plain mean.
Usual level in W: 555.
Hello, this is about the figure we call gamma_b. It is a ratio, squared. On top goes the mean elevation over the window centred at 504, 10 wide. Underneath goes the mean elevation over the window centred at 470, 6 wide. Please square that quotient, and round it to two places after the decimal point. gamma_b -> 1.18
